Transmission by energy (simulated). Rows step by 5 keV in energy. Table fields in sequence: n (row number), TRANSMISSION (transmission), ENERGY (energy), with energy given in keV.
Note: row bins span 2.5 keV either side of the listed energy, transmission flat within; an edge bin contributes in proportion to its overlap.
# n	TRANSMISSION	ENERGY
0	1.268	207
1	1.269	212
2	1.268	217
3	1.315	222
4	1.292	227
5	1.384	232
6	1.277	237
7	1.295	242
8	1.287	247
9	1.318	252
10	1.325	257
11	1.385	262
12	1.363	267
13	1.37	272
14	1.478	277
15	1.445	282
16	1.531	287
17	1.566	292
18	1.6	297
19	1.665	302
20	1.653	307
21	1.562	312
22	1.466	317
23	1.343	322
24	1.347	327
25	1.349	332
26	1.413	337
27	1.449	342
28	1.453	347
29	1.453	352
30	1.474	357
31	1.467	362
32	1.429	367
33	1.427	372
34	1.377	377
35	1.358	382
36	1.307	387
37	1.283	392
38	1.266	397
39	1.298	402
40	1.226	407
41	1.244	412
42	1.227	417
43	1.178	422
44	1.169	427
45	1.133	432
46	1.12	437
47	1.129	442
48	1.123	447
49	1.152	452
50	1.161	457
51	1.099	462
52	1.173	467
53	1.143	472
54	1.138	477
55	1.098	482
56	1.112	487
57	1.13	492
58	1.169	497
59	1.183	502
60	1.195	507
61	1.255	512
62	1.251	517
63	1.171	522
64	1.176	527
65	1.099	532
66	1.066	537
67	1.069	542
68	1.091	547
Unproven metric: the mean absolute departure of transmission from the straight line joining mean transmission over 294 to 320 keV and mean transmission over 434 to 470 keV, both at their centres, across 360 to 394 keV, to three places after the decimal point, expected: 0.029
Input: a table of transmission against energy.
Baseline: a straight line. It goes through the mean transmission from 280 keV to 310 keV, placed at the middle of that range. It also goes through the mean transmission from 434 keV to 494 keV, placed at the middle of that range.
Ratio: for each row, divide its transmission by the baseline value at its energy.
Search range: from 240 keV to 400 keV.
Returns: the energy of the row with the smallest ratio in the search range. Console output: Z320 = 242 keV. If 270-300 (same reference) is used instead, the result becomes 272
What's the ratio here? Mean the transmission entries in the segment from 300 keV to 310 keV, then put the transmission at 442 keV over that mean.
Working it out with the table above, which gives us 0.68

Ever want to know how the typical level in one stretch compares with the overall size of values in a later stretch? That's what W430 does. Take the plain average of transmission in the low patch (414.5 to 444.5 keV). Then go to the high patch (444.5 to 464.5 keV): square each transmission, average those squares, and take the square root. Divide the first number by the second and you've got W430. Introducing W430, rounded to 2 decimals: 1.02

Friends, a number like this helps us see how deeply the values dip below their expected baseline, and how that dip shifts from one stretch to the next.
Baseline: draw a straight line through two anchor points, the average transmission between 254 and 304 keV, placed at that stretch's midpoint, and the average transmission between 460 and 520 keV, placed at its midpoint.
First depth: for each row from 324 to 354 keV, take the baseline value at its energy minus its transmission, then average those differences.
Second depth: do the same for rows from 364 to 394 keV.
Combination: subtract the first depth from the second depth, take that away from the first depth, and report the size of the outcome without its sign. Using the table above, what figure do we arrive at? 0.01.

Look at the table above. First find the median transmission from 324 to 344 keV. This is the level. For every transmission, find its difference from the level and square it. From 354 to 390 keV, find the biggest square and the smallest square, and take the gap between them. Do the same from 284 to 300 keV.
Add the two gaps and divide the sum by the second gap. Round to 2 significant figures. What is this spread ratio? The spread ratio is 1.3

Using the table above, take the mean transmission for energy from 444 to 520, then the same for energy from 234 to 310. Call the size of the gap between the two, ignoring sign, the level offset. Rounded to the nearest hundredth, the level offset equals 0.28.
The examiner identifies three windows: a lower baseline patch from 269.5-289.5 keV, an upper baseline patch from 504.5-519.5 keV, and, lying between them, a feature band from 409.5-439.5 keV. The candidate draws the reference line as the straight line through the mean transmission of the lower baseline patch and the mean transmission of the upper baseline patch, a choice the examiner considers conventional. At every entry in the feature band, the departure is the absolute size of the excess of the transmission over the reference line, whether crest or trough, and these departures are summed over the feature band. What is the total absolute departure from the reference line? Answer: 0.83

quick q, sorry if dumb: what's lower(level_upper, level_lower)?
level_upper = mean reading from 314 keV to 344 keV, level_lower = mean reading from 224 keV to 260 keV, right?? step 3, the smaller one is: 1.31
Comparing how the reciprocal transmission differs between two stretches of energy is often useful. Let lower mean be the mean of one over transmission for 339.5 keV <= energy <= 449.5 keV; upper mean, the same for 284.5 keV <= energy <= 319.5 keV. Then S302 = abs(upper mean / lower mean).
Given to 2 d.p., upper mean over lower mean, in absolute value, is 0.82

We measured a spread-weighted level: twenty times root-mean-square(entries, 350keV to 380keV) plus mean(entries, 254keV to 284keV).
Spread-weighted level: 30.2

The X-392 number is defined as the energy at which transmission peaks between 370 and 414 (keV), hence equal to 372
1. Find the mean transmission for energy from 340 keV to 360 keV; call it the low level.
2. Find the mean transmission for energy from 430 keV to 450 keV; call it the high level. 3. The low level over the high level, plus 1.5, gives 2.79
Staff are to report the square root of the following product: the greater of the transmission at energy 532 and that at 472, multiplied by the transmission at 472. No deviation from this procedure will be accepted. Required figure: 1.14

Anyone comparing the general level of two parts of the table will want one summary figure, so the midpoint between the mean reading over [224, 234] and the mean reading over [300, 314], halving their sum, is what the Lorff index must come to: 1.48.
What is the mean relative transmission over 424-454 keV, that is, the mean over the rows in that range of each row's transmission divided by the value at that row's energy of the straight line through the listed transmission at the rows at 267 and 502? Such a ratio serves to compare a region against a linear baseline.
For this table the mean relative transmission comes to 0.92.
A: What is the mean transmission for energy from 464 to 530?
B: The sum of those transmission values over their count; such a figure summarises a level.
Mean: 1.17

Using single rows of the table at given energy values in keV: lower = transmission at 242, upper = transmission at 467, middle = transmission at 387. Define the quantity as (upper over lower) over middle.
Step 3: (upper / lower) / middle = 0.69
